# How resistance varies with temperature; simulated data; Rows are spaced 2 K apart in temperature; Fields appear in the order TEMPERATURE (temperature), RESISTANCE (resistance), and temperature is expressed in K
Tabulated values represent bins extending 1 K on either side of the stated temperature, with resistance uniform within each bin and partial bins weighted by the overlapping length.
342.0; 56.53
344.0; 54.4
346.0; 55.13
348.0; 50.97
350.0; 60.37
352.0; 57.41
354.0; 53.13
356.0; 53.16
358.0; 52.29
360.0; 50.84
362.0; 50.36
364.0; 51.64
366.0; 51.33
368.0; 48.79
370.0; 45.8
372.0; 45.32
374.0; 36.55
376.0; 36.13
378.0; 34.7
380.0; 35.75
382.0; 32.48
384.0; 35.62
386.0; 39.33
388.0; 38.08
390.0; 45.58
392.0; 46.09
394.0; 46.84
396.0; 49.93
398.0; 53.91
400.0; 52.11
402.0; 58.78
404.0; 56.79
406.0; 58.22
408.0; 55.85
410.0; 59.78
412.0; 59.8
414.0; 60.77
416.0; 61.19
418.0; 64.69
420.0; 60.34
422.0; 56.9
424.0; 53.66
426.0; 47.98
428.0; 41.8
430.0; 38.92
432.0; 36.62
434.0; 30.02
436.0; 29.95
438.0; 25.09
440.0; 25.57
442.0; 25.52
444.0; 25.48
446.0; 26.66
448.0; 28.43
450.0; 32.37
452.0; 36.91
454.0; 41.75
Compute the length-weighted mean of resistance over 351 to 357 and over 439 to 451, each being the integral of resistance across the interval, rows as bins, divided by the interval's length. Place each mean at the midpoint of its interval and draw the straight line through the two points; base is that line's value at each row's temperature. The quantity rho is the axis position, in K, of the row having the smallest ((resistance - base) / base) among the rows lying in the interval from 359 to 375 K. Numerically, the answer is 374.0 K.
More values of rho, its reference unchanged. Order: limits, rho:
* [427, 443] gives 438.0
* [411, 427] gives 426.0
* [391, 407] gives 392.0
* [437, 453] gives 438.0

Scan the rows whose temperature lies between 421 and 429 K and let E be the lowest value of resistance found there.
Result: 41.8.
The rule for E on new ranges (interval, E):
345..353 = 50.97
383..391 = 35.62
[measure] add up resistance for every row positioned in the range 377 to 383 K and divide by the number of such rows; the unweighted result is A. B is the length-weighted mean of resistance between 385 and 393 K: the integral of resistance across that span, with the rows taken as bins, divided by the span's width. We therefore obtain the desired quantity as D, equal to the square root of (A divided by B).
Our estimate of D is 0.90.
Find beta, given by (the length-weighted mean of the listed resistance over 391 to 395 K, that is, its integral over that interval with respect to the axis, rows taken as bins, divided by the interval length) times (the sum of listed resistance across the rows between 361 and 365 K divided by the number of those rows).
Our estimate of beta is 2370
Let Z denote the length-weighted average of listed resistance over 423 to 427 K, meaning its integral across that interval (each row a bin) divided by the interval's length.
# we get 50.8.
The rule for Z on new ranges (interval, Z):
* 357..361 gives 51.6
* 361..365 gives 51.0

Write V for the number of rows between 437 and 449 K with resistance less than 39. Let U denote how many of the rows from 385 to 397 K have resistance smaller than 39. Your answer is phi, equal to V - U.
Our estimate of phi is 5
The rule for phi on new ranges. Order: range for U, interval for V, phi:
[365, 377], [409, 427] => -2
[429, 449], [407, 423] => -10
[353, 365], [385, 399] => 1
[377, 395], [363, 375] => -4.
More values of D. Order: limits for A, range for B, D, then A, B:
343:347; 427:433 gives 1.18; 55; 39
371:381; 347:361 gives 0.84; 38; 54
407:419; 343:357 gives 1.05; 60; 55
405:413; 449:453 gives 1.30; 58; 35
